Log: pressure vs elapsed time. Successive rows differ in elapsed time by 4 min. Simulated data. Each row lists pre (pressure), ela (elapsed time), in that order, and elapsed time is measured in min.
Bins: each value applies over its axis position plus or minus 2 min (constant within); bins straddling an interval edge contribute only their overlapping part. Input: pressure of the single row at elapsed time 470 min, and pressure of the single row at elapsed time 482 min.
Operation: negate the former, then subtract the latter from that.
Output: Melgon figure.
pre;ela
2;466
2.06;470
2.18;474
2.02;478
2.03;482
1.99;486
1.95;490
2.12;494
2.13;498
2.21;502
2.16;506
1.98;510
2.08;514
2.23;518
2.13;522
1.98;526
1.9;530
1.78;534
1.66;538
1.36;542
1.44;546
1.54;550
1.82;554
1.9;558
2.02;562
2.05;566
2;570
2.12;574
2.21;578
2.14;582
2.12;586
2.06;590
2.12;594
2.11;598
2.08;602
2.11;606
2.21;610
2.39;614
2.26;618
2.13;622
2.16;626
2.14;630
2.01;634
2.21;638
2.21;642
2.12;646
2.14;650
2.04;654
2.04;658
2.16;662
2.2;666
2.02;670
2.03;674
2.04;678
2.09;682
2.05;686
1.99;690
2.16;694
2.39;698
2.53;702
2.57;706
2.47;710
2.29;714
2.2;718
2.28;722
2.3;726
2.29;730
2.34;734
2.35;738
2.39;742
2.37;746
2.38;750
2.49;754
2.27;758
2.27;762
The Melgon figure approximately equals -4.09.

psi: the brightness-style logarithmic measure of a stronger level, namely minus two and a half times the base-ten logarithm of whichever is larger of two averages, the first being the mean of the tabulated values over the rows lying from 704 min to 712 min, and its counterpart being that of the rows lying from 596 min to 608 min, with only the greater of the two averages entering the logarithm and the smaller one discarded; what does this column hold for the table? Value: -1.00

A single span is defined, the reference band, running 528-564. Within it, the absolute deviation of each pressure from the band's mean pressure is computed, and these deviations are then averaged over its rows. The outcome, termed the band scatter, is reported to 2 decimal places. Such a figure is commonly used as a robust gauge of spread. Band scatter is 0.19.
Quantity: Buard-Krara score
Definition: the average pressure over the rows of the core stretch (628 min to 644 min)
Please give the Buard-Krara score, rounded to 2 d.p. 2.14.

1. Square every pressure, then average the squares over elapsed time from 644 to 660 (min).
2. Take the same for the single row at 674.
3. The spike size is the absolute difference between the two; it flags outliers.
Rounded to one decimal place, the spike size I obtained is 0.2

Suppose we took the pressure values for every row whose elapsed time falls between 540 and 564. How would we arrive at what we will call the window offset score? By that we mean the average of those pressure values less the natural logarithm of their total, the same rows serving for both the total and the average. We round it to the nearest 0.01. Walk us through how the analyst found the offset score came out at -0.63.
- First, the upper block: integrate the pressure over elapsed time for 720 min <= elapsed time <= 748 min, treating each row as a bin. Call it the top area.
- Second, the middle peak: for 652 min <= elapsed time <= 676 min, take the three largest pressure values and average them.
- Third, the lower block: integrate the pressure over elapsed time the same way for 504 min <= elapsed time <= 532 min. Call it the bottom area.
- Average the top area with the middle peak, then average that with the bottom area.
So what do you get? 45.8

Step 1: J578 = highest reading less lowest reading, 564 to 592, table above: 0.21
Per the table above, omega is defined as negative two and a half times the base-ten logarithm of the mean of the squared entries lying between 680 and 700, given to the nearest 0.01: -1.65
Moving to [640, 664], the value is -1.63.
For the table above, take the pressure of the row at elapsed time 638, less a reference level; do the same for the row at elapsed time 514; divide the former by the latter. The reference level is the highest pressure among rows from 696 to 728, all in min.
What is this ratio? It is 0.73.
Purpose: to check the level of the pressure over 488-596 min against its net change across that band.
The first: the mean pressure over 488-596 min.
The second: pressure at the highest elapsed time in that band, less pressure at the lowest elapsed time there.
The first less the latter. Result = 1.80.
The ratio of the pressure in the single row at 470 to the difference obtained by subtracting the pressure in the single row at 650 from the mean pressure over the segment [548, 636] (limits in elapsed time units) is -33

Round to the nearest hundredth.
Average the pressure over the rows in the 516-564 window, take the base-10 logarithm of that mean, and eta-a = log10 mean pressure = 0.26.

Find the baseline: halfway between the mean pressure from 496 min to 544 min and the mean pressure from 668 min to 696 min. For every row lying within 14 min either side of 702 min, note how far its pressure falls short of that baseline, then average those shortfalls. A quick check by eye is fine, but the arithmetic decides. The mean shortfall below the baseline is -0.33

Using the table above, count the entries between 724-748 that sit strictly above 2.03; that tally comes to 6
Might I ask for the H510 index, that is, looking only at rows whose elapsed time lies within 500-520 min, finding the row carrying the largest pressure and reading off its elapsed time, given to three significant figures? 518 min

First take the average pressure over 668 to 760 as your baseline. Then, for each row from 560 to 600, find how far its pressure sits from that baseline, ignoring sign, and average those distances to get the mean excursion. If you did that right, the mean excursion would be 0.178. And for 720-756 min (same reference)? 0.081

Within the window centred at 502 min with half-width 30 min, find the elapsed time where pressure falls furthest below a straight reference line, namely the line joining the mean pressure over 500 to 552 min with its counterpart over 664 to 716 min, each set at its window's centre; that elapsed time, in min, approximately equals 530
